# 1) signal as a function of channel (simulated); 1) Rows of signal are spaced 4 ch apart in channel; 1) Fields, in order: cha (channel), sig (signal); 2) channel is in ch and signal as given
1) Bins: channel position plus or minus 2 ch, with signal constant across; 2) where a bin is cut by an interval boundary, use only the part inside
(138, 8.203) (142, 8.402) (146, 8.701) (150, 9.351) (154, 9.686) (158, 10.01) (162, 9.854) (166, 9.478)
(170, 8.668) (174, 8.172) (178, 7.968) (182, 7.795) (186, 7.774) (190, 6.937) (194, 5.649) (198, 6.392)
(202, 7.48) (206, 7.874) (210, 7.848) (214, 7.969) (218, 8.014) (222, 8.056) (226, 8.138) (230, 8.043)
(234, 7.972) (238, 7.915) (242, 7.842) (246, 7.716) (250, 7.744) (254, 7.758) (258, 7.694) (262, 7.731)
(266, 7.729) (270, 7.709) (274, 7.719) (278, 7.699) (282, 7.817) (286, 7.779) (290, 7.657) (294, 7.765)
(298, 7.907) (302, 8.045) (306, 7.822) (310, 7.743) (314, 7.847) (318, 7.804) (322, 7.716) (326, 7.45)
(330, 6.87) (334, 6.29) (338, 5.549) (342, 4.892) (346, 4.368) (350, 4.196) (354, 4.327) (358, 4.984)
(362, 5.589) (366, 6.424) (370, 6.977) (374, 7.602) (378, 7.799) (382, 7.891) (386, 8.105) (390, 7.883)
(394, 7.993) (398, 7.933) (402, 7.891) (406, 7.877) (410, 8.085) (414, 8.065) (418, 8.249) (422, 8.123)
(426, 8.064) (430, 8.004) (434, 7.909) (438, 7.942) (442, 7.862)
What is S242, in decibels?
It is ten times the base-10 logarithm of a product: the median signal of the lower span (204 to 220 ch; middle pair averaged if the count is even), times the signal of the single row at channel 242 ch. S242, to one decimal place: 17.9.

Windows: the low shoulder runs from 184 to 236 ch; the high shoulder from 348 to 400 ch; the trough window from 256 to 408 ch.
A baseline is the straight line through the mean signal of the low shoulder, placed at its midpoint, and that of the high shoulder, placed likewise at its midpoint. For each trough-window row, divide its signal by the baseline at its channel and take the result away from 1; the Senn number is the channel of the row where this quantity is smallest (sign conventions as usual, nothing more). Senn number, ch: 386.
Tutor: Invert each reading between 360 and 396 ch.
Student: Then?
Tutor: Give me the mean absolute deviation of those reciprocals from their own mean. 0.014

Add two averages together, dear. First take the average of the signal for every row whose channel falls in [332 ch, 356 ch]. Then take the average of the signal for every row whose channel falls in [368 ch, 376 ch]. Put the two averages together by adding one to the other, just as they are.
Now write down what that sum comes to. 12.2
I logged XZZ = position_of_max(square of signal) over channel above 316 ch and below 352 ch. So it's 318 ch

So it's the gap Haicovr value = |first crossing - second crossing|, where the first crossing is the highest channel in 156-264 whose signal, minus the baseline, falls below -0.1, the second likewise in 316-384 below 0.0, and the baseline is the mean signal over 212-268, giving 116 ch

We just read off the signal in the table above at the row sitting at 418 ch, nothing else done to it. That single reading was 8.249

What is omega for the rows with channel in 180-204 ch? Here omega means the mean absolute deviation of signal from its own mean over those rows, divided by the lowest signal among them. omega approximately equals 0.12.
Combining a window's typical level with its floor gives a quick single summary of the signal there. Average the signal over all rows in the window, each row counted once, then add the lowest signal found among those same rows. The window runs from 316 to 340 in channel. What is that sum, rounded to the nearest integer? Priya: 12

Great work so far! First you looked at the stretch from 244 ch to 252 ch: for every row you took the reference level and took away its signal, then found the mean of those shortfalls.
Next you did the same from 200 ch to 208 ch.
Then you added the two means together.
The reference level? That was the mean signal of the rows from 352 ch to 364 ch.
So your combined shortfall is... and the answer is -5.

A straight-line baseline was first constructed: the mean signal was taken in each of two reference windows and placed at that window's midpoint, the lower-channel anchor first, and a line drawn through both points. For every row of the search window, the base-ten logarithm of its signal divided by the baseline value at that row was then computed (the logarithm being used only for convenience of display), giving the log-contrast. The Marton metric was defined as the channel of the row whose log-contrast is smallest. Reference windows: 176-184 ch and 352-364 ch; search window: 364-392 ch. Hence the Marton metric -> 366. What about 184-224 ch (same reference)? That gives 194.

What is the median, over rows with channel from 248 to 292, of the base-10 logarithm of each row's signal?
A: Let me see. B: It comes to 0.888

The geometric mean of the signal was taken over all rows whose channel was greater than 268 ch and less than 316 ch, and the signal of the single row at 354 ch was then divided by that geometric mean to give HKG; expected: 0.56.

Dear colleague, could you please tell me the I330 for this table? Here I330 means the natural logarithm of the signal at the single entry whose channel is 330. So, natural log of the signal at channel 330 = 1.93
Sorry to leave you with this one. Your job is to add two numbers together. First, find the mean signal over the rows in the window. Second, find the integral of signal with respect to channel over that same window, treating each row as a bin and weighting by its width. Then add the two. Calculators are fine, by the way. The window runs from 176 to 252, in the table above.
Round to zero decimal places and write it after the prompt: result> 588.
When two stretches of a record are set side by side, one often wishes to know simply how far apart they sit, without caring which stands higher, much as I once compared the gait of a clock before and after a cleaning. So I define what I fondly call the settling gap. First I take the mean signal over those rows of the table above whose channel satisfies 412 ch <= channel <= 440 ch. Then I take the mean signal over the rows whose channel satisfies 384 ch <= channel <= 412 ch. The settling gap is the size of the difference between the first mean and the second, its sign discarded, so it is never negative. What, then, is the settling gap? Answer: 0.1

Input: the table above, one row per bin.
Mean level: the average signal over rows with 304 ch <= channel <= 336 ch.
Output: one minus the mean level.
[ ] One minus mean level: -6.4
